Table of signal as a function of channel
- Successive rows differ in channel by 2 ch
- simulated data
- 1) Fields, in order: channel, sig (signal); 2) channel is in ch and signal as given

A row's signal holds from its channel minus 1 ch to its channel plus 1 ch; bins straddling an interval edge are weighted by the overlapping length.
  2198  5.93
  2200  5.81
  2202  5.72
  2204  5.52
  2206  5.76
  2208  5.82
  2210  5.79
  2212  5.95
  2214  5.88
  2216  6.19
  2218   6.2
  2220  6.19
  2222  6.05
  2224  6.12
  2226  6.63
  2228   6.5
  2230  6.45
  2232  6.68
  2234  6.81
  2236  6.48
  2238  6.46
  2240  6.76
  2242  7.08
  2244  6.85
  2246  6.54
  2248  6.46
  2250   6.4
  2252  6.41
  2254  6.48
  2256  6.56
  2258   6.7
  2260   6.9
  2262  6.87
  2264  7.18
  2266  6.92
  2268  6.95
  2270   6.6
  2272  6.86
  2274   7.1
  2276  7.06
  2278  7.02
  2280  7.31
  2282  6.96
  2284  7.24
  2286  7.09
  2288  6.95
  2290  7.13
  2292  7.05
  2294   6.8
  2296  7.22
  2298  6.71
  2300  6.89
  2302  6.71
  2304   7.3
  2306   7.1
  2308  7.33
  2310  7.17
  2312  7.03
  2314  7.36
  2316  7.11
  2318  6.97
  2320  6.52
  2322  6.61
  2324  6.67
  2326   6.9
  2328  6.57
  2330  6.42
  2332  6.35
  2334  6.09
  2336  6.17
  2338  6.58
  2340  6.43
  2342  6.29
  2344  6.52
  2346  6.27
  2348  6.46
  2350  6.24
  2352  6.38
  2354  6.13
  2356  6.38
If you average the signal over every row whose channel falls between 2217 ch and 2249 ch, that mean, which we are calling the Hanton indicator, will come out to 6.52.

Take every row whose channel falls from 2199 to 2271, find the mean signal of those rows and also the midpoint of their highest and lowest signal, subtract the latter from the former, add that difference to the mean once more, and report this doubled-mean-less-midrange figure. 6.5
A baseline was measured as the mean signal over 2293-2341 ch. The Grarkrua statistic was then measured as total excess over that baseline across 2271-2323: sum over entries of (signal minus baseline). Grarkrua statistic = 6.0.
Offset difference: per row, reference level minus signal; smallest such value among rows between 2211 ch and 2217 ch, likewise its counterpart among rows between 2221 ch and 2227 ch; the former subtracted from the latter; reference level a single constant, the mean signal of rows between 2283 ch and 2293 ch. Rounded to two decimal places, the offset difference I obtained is -0.44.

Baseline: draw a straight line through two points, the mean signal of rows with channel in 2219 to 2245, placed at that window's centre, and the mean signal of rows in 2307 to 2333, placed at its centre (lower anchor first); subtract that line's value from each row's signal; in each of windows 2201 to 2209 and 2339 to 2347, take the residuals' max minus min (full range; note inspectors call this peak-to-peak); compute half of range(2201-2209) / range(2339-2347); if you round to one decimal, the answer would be 0.6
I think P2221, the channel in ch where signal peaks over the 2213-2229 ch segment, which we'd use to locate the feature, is 2226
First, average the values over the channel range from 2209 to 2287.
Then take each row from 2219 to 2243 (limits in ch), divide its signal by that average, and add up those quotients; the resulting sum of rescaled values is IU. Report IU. 11.79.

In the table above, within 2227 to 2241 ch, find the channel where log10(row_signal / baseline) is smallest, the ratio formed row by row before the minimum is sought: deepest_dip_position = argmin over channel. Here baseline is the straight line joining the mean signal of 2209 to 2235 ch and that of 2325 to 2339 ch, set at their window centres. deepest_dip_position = 2238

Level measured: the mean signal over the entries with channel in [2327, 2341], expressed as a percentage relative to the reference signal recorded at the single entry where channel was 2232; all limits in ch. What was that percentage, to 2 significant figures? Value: 95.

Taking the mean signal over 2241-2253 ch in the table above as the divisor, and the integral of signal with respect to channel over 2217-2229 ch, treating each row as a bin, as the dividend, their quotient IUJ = 11.4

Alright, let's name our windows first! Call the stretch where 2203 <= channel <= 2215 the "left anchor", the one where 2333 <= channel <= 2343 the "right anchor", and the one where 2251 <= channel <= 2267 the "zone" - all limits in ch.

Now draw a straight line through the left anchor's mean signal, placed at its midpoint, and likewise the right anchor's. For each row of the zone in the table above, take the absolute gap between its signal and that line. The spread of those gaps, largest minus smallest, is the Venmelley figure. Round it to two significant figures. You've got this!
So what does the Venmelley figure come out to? 0.72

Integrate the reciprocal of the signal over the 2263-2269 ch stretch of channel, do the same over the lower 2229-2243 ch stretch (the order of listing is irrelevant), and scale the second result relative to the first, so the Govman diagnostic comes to 2.5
